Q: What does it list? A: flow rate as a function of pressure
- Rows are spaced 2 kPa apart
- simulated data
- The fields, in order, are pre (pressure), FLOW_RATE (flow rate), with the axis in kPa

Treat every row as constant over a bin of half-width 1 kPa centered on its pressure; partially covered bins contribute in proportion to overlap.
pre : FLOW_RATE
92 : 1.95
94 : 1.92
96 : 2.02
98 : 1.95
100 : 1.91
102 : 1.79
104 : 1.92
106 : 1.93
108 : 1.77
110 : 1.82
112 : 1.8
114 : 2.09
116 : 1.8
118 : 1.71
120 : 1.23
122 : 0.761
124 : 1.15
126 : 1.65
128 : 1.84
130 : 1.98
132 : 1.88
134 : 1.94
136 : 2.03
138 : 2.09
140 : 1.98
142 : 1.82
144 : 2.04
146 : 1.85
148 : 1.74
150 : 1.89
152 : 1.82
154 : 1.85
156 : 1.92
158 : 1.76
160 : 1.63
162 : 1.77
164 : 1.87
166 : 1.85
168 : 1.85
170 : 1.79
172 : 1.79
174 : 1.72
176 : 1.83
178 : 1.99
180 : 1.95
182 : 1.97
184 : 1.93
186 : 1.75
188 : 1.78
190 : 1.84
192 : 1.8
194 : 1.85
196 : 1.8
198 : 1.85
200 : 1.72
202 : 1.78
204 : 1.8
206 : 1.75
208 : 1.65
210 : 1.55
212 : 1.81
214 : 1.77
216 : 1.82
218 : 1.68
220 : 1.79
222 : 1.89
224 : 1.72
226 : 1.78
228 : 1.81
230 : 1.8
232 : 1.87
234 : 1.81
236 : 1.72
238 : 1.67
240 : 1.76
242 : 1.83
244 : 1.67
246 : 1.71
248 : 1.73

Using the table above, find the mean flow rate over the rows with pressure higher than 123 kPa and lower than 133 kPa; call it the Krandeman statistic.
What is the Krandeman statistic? 1.70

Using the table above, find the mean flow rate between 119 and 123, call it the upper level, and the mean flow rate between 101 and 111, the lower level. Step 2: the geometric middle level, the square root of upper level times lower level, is 1.36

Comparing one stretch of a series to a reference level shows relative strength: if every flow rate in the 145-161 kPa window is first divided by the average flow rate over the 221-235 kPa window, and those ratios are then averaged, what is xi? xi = 1.00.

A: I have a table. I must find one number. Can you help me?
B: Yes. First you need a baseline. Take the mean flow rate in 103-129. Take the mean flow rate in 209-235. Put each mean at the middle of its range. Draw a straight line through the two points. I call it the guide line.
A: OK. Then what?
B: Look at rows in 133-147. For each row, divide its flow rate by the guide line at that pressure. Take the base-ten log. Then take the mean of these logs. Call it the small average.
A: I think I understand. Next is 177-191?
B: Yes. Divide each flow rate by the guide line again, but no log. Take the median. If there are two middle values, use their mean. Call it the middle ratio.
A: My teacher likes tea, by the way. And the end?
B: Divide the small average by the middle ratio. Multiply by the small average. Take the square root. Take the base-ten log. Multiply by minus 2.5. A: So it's 2.99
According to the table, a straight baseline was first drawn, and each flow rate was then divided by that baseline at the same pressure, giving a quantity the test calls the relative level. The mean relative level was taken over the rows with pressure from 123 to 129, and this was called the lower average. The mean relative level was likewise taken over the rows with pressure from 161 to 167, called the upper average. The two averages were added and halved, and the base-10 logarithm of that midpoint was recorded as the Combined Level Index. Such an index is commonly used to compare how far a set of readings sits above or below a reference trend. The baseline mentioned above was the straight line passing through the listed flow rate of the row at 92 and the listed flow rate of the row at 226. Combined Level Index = -0.047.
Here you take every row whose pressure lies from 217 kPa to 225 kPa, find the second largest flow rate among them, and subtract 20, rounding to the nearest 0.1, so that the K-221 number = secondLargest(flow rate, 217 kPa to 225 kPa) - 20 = -18.2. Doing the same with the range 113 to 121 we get -18.2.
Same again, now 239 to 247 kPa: -18.2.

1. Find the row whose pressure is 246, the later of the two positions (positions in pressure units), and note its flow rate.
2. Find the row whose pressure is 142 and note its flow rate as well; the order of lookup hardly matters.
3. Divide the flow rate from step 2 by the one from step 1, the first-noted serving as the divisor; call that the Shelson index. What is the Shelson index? 1.06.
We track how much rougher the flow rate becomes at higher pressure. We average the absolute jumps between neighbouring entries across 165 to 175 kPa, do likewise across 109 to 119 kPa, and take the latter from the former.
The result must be -0.14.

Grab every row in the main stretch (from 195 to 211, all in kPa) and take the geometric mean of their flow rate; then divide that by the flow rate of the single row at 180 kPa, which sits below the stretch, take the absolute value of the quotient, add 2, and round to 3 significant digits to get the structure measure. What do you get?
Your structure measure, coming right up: 2.89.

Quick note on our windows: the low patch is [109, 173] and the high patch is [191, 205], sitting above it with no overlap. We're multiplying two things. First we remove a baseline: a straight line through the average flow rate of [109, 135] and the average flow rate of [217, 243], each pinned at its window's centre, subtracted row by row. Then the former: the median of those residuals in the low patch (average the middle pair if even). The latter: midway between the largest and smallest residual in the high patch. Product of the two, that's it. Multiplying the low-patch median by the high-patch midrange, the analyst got 0.0058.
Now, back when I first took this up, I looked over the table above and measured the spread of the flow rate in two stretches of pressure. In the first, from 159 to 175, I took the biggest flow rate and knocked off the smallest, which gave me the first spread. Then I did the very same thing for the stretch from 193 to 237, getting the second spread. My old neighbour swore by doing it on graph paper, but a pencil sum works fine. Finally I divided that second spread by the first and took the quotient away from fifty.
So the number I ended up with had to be 48.6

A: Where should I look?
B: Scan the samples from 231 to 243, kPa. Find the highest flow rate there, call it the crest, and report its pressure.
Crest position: 232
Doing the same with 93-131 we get 114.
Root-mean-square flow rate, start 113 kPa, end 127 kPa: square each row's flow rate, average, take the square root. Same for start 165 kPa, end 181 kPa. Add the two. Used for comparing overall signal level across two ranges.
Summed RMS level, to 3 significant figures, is 3.39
